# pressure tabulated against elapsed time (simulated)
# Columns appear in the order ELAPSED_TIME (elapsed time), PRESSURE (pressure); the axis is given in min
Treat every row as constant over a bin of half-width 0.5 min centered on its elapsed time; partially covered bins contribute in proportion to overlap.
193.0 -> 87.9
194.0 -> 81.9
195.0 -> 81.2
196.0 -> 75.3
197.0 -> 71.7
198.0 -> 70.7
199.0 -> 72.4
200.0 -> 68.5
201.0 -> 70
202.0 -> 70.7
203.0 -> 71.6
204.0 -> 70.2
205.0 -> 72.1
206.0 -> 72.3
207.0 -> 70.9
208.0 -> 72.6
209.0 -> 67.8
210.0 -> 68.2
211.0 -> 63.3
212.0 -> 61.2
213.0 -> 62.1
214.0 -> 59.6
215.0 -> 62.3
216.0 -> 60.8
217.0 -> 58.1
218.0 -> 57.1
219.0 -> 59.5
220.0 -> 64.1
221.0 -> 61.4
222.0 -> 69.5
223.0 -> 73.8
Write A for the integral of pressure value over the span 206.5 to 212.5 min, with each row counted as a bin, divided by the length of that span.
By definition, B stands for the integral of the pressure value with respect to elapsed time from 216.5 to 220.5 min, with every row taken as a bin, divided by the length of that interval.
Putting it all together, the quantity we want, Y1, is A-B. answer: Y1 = 8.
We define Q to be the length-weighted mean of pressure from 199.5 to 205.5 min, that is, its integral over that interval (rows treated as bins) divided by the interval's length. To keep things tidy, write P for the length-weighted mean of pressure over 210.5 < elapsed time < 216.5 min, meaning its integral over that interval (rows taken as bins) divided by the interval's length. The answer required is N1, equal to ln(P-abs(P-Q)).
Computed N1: 3.96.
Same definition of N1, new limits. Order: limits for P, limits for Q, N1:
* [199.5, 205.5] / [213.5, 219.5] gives 4.09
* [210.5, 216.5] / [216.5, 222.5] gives 4.12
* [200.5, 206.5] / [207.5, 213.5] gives 4.19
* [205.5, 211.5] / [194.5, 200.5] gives 4.18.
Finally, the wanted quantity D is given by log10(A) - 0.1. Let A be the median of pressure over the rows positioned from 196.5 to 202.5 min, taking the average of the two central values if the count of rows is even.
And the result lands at 1.75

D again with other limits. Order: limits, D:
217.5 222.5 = 1.69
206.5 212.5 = 1.73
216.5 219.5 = 1.66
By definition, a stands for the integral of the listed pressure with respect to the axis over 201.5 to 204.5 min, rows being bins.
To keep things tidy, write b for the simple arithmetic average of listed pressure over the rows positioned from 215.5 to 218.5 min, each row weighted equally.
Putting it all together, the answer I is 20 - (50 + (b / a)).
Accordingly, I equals -30.28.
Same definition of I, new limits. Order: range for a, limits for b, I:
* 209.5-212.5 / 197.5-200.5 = -30.37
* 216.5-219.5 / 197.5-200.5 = -30.40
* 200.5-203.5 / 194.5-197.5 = -30.36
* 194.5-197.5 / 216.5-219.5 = -30.26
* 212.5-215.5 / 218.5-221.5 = -30.34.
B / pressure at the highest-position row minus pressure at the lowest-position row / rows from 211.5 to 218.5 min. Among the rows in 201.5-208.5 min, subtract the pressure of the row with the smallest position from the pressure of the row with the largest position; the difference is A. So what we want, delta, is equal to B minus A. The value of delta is -6.0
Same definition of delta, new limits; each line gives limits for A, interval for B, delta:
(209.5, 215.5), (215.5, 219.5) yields 4.6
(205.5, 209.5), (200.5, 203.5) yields 6.1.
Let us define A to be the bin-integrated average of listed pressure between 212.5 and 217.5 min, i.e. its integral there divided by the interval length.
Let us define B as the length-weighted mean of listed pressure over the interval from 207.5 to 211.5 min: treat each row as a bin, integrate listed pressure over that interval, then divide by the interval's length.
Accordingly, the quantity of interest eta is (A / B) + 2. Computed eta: 2.89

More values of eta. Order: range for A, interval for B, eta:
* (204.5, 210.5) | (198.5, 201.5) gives 3.00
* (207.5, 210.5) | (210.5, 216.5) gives 3.13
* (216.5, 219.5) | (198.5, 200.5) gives 2.83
